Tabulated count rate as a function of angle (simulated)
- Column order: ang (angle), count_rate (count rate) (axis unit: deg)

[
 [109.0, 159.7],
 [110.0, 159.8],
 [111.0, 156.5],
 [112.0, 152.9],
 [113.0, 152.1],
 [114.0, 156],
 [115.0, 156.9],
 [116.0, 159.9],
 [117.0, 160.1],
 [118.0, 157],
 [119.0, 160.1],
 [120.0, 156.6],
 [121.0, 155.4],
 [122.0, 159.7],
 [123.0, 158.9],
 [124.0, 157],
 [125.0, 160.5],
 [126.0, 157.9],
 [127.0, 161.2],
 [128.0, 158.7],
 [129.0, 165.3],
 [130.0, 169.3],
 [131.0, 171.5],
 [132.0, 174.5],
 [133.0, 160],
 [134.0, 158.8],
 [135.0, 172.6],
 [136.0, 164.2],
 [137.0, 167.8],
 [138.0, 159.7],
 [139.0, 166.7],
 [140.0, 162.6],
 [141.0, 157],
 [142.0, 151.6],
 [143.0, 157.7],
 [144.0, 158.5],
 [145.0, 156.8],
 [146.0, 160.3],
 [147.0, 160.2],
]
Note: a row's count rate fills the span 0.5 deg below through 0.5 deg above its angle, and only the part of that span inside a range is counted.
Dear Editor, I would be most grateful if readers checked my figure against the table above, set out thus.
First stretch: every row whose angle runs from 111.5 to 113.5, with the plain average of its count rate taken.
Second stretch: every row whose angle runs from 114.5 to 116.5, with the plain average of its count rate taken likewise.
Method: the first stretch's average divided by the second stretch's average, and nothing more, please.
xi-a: 0.96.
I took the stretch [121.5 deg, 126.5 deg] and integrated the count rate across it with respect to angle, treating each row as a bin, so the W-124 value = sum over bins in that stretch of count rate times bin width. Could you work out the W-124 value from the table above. 794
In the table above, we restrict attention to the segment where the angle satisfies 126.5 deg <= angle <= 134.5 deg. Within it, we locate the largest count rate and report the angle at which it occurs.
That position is 132.0 deg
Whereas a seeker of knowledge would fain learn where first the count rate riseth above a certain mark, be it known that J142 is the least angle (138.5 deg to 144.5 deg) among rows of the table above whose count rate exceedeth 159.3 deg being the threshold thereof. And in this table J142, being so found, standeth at 139.0 deg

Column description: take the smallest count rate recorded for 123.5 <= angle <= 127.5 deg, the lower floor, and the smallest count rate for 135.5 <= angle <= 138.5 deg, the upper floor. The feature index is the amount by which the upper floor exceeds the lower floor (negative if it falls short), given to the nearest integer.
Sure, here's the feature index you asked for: 3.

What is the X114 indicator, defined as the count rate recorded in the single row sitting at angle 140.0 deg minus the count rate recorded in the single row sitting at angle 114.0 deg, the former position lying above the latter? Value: 6.6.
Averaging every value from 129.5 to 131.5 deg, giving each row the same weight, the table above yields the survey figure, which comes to 170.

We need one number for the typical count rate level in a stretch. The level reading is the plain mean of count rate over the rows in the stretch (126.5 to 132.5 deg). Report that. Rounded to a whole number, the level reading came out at 167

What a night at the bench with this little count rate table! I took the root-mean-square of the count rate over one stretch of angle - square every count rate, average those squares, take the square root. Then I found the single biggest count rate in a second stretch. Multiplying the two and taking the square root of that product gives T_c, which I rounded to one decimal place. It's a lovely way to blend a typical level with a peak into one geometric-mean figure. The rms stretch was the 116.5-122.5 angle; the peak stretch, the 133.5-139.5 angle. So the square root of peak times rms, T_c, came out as 165.2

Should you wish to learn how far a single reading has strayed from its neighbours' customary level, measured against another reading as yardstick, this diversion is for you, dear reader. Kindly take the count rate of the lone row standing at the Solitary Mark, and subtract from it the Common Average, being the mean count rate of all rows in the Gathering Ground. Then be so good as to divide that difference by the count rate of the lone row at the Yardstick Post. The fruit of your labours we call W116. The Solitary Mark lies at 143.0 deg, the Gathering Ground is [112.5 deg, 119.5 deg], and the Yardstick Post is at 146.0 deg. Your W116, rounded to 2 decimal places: 0.00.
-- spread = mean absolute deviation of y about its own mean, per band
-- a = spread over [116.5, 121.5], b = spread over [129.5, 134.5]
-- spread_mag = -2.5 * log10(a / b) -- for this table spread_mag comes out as 1.3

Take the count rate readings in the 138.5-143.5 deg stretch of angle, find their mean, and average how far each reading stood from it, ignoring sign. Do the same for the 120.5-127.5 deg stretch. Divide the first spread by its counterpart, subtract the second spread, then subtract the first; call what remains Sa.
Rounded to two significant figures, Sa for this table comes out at -3.3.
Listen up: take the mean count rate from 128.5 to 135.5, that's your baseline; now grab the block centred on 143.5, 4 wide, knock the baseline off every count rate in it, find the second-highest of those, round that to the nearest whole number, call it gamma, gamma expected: -10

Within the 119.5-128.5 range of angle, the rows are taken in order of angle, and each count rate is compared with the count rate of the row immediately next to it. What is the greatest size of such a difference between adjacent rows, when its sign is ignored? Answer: 4.3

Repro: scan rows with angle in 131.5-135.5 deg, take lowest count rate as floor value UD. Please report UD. 158.8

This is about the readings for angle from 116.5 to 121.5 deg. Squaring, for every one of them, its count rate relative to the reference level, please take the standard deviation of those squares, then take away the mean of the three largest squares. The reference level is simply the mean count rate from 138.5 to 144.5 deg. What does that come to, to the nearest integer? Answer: -3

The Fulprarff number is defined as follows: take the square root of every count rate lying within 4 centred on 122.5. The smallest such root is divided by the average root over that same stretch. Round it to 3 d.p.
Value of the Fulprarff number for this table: 0.993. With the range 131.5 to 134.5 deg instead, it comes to 0.983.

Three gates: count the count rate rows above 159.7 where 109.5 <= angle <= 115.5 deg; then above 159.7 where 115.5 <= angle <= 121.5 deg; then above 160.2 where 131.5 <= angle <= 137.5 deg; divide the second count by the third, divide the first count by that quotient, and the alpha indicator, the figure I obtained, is 1.3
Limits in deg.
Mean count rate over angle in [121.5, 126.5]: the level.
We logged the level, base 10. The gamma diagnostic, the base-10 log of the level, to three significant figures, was 2.20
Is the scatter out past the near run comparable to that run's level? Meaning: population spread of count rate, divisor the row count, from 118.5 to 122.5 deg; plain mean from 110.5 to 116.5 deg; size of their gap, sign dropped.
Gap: 154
